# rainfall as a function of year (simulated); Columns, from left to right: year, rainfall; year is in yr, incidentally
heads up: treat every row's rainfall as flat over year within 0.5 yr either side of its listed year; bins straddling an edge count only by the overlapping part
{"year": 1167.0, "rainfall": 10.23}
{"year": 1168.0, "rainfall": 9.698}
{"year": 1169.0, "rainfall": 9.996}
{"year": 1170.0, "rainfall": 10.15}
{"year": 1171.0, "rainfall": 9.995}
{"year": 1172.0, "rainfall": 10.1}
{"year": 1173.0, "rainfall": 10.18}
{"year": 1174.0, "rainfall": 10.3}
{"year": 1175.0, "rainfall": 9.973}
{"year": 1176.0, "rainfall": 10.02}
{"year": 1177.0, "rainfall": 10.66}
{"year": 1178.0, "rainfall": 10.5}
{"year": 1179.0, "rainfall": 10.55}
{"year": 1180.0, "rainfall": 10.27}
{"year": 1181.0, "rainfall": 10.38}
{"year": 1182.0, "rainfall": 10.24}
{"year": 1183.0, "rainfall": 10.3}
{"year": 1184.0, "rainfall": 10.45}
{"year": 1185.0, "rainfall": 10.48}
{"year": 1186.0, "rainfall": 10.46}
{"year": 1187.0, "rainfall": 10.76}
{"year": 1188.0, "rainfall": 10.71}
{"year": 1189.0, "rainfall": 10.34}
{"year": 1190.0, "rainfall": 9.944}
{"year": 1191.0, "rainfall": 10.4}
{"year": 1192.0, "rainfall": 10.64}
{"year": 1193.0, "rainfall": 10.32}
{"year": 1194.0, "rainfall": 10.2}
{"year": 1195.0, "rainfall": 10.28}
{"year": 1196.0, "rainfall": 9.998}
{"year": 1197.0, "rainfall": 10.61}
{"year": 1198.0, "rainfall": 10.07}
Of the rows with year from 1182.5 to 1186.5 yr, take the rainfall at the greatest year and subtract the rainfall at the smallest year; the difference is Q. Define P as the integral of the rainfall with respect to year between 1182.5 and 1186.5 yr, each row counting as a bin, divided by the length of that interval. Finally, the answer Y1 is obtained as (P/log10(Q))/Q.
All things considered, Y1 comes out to -81.8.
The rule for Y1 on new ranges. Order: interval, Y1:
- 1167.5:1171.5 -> -63.6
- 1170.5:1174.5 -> -64.5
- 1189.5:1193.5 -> -64.6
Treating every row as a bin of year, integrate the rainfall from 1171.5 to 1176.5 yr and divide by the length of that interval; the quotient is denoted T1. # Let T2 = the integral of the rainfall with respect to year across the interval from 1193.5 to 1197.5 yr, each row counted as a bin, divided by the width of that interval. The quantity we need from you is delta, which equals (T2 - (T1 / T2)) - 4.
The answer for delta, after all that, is 5.29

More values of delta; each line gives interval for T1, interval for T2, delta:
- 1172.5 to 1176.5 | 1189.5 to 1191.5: 5.18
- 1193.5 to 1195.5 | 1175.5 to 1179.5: 5.45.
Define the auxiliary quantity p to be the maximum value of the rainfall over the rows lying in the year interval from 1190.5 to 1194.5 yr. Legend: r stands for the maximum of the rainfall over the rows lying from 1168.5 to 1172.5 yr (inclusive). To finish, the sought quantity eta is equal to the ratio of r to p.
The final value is 0.95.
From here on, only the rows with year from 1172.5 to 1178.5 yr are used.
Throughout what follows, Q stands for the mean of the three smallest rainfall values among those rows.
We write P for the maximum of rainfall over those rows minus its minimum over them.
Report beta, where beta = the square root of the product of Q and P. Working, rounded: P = 0.69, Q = 10.1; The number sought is 2.63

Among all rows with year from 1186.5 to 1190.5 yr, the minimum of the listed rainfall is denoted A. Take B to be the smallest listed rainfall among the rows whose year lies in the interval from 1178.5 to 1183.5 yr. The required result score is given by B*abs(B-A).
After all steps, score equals 3.0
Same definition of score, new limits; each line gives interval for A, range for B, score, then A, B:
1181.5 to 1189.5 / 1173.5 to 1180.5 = 2.7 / 10.24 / 9.973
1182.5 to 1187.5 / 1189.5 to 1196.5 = 3.5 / 10.3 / 9.944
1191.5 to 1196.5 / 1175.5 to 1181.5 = 0.2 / 9.998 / 10.02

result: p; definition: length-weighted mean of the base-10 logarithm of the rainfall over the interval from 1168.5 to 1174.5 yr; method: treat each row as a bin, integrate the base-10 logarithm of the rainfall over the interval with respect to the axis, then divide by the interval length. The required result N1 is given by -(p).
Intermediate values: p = 1.005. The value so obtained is -1.01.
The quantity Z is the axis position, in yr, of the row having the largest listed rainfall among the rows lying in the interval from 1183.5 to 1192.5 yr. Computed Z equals 1187.0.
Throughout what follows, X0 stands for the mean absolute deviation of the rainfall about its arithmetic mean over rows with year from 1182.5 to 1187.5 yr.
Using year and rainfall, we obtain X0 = 0.11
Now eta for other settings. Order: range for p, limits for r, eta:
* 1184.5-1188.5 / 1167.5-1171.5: 0.94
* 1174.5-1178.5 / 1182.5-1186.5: 0.98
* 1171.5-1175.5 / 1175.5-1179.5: 1.03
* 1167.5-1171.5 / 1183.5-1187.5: 1.06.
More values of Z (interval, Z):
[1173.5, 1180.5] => 1177.0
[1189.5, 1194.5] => 1192.0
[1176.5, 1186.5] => 1177.0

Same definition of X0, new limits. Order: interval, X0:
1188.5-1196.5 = 0.16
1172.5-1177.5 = 0.20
